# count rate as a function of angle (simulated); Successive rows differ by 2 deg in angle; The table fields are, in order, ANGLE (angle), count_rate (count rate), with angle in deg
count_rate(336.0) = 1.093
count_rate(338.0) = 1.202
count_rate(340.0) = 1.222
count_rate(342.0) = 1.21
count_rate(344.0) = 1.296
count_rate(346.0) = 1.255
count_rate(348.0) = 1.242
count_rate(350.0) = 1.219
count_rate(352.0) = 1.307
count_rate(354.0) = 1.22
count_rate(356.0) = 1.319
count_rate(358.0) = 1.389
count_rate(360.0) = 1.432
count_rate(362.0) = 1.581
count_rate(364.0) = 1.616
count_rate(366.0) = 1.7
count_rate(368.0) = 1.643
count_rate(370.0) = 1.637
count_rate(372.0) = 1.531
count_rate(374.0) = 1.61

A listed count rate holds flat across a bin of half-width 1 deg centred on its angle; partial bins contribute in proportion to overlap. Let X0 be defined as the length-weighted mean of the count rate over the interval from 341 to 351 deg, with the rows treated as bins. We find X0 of 1.24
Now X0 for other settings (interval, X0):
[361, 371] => 1.64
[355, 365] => 1.47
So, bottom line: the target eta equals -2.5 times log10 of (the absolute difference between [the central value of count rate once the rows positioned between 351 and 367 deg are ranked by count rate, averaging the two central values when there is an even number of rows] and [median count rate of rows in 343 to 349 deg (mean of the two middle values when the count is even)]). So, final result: 2.0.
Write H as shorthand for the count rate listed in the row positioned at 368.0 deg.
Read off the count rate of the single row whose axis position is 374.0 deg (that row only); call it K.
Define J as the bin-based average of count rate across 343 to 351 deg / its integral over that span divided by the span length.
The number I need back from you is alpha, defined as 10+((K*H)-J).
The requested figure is 11.4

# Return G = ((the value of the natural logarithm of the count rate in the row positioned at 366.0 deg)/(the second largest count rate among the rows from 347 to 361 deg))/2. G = 0.191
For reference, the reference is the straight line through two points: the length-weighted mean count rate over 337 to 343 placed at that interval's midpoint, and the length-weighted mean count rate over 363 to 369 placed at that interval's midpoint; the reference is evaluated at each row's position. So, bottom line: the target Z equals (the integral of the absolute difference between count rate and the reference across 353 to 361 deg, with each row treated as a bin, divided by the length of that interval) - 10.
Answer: -9.84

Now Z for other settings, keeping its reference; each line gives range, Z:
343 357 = -9.88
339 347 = -9.97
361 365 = -10.00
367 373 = -9.88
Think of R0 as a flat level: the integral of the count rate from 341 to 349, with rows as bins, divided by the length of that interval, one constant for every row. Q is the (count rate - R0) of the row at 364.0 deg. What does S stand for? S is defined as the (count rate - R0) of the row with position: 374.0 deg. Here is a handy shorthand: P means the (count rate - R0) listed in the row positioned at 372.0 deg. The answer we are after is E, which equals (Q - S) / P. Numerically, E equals 0.0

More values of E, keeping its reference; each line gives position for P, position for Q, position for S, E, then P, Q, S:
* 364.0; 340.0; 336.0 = 0.4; 0.37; -0.03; -0.2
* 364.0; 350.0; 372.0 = -0.9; 0.37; -0.03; 0.3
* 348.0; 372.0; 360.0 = -11.3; -0.01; 0.28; 0.2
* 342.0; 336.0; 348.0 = 3.7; -0.04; -0.16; 0.0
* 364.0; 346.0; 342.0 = 0.1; 0.37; 0.00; 0.0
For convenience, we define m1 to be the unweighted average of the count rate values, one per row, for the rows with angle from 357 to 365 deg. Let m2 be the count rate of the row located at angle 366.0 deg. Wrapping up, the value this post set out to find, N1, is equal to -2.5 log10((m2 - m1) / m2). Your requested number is 2.3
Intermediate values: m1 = 1.50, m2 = 1.7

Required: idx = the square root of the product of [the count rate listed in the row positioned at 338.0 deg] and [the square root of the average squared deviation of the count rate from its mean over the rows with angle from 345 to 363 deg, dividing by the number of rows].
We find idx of 0.369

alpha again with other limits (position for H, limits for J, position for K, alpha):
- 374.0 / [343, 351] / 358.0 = 11.0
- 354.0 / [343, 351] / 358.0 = 10.4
